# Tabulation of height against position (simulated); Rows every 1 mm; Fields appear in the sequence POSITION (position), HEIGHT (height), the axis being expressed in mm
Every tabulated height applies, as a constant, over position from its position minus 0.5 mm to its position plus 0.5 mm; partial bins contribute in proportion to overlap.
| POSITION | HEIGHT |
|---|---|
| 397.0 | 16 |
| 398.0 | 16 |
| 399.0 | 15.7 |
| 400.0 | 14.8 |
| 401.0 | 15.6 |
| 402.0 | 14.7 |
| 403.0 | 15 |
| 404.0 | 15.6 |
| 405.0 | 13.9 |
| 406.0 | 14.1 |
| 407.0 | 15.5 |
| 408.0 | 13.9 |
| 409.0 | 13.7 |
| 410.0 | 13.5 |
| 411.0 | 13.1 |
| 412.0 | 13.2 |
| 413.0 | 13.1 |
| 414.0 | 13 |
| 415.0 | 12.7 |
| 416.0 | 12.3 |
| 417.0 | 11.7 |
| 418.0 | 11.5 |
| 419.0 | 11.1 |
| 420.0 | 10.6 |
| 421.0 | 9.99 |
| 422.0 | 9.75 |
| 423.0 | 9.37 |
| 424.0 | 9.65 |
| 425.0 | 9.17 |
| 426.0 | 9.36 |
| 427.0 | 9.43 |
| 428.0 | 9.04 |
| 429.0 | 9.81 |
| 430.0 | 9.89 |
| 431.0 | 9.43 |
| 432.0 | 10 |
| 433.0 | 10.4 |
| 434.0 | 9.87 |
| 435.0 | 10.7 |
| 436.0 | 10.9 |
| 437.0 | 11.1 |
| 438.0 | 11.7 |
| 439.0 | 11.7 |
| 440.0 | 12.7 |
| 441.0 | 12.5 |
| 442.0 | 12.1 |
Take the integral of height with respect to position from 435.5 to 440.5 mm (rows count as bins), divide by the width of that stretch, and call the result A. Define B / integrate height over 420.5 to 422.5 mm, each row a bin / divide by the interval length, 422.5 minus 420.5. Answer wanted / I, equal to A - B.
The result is 2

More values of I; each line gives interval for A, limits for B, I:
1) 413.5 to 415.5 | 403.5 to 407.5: -2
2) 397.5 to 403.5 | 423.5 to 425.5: 6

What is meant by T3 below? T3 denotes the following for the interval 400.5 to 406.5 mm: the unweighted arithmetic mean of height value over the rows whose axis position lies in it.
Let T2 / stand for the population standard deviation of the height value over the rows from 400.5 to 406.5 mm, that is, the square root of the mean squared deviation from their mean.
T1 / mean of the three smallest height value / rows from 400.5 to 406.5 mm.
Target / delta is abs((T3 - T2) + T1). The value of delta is 28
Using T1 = 14.2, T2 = 0.66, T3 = 15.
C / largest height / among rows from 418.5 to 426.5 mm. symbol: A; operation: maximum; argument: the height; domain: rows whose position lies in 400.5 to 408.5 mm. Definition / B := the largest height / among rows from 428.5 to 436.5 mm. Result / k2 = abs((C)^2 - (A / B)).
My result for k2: 122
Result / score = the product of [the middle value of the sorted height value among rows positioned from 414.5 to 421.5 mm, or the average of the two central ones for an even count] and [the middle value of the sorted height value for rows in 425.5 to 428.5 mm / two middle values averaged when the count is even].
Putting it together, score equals 108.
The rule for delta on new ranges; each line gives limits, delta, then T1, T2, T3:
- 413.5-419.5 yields 23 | 11.4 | 0.67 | 12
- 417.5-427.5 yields 19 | 9.3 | 0.76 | 10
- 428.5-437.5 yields 19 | 9.7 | 0.53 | 10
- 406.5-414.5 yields 26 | 13.1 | 0.77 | 14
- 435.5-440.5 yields 22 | 11.2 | 0.63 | 12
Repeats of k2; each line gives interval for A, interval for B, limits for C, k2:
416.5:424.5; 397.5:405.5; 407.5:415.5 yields 192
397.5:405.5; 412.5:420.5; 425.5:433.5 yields 107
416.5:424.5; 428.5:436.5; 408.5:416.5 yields 187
